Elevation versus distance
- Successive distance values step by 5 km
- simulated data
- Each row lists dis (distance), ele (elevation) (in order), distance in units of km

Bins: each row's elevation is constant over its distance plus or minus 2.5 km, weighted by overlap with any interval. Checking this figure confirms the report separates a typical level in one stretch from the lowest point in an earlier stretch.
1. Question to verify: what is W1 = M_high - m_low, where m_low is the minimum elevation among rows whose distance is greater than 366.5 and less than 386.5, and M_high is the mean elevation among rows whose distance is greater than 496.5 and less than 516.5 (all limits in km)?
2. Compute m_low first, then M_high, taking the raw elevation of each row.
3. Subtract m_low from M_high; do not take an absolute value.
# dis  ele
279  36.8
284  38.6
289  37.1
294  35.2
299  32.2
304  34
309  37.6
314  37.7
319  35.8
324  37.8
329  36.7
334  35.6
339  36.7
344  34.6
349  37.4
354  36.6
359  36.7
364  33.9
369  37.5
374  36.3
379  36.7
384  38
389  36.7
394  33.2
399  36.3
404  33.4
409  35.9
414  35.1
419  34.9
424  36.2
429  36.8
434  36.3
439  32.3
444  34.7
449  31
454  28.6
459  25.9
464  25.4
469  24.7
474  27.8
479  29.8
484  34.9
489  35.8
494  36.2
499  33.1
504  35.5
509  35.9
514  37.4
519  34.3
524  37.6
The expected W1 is -0.8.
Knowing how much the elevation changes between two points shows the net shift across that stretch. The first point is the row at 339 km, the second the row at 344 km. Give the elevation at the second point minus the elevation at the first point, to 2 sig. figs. -2.1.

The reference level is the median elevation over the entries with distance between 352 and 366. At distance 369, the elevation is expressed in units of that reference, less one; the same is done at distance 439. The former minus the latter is 0.14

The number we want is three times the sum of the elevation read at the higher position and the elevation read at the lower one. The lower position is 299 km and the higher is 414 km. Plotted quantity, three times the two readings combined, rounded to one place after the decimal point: 201.9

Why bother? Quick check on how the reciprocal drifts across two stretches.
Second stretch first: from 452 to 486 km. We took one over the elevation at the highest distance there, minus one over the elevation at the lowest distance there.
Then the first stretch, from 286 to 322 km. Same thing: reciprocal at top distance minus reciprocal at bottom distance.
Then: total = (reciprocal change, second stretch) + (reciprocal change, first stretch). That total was -0.0053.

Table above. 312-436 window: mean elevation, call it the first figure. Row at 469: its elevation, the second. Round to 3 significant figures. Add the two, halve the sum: 30.4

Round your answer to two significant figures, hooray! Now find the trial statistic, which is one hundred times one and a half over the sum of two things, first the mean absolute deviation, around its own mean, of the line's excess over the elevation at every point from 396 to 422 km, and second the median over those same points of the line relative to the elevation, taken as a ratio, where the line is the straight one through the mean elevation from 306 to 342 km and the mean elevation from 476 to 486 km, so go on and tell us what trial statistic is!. 87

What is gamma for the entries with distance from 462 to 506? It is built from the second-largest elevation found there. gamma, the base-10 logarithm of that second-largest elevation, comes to 1.55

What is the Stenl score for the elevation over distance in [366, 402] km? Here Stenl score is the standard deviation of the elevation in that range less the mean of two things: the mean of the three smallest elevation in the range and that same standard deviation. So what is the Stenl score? -17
